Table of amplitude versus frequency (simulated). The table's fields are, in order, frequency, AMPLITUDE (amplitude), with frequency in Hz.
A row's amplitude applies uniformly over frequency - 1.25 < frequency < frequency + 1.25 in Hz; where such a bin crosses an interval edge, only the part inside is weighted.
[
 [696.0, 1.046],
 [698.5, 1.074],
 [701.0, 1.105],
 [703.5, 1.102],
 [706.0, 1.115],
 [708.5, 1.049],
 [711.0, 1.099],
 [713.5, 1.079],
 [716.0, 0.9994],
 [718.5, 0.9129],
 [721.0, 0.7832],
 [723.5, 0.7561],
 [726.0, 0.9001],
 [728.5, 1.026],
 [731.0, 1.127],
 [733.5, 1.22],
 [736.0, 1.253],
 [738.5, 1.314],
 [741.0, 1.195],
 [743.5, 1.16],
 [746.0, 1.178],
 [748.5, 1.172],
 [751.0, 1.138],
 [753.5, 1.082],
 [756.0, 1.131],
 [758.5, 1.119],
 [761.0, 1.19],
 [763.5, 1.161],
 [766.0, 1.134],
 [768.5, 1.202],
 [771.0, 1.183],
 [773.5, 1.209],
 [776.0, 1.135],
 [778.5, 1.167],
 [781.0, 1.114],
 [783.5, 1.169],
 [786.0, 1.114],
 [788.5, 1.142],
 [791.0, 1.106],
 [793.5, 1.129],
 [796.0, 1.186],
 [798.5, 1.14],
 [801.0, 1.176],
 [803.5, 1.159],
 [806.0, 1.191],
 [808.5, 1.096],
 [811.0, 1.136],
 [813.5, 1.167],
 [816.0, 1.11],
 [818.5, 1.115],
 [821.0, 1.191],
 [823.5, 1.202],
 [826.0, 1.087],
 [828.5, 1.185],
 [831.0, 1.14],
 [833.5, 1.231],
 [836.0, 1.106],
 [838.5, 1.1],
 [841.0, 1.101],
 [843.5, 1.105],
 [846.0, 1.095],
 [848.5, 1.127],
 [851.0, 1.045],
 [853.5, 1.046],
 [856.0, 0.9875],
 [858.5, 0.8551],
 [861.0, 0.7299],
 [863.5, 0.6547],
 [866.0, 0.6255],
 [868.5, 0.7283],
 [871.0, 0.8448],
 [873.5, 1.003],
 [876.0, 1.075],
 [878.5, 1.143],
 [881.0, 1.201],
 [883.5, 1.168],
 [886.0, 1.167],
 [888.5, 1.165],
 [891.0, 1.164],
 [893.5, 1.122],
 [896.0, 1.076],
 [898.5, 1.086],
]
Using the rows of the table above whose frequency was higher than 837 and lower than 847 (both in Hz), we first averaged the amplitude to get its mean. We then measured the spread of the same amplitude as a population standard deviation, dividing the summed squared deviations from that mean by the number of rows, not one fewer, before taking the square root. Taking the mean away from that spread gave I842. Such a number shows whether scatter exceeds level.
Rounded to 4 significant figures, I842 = -1.097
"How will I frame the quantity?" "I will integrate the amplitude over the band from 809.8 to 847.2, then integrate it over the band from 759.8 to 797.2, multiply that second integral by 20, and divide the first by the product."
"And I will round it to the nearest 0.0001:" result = 0.0492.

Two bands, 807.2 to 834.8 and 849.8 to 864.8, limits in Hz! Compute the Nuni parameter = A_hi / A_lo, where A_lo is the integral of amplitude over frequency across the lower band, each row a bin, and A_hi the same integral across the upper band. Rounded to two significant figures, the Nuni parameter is 0.42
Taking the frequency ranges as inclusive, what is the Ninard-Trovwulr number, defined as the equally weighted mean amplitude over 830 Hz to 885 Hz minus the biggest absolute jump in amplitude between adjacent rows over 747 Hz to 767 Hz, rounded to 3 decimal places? 0.934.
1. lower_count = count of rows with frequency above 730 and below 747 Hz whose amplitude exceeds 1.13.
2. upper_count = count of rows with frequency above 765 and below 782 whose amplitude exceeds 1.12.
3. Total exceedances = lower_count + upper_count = 12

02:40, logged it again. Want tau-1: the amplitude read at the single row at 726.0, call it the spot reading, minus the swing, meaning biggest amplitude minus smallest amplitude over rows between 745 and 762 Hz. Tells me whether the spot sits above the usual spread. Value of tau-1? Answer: 0.792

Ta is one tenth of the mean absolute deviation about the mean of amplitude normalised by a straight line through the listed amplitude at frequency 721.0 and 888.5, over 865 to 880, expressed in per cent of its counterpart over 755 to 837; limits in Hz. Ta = 22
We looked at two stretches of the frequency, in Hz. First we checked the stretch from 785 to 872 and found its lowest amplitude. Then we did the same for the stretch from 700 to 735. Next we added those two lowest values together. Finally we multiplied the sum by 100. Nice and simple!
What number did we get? 138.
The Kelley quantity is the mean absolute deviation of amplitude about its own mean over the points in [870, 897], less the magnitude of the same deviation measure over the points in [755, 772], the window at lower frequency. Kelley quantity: 0.05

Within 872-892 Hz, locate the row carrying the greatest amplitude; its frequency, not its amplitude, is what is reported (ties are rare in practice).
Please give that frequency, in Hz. 881.0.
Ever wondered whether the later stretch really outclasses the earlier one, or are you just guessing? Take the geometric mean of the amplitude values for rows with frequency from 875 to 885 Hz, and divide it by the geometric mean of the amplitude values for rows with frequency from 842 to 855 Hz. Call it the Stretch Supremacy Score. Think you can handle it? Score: 1.06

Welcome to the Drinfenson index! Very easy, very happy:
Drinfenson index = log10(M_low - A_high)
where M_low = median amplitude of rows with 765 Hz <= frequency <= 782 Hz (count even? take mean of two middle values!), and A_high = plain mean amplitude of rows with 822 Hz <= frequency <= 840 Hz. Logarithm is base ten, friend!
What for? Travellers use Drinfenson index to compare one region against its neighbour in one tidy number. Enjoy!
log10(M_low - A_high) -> -1.8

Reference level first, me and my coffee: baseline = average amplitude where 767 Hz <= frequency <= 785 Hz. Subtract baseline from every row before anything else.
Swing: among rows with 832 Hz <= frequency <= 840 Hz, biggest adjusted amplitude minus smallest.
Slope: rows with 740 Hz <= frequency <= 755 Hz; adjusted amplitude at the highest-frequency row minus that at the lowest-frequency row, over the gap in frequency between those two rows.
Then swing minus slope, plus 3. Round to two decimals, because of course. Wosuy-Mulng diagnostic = 3.14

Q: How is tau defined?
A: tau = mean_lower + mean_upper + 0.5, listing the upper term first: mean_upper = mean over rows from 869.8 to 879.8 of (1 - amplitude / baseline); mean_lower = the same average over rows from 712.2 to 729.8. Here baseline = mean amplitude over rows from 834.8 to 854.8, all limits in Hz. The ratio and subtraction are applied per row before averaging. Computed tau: 0.72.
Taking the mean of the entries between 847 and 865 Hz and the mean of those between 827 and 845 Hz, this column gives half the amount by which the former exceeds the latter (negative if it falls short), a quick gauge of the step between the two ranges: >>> -0.11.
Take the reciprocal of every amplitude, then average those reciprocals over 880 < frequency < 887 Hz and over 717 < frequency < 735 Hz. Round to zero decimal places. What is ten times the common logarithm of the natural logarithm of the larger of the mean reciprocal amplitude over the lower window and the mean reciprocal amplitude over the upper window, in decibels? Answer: -12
